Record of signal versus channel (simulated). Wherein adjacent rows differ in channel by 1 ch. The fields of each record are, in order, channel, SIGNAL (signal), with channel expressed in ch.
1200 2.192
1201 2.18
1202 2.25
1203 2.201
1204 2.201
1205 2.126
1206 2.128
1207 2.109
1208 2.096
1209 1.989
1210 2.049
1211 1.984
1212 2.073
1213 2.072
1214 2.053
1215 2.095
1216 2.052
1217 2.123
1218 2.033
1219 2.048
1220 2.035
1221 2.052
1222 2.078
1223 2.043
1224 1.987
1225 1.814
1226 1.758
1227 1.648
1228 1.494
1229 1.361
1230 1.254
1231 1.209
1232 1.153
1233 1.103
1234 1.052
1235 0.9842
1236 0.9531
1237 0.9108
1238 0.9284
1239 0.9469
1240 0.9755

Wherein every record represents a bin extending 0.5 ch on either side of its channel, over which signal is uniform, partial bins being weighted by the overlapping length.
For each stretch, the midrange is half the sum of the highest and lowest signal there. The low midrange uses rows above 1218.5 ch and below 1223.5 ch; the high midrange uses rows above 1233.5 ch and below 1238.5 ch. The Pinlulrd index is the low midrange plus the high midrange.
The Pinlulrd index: 3.04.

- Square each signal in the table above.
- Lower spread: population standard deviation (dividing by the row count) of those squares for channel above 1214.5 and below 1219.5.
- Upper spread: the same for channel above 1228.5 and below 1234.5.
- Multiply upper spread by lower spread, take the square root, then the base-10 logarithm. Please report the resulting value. -0.73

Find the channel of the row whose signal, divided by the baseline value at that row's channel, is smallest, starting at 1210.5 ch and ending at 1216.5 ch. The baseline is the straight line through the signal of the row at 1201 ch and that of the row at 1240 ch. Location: 1211 ch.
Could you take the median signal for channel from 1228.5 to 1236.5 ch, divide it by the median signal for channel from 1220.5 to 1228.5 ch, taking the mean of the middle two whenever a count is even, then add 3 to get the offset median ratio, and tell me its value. 3.6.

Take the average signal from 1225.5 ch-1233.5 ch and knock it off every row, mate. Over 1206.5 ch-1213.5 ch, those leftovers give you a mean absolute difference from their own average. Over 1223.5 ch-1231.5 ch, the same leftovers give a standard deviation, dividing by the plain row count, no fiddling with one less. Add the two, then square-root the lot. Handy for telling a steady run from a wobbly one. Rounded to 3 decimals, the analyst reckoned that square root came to 0.550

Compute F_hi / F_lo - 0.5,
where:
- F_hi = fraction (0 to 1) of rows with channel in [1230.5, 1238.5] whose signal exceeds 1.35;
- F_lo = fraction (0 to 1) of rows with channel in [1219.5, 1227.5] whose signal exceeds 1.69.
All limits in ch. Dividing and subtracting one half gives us -0.5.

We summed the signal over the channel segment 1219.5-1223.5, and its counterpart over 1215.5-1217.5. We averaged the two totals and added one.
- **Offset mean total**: 7.2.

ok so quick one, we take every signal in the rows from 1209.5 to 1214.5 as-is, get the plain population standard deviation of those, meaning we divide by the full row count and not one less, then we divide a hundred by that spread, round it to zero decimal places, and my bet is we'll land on 3070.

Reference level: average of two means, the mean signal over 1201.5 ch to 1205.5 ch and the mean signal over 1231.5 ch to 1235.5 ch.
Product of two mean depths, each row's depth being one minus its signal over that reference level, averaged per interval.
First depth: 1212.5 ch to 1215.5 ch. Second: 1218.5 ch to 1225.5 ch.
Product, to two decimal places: 0.06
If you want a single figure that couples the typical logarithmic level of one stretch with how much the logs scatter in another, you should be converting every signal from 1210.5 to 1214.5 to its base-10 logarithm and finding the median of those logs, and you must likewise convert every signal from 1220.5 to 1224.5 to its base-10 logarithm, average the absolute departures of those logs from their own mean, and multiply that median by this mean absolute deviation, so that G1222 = 0.0018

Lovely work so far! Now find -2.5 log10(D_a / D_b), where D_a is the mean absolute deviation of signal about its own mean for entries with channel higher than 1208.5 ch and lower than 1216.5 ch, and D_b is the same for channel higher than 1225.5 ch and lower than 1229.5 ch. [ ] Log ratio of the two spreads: 1.7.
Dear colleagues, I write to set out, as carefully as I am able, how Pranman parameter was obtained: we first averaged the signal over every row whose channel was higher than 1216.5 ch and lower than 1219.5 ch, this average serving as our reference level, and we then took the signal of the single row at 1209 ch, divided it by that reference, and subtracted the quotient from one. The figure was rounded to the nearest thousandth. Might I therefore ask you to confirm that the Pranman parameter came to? 0.038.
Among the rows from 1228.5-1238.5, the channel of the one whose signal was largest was 1229 ch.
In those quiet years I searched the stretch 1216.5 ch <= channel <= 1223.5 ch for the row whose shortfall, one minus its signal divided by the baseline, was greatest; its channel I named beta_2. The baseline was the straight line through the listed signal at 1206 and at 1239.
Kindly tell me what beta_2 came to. 1218 ch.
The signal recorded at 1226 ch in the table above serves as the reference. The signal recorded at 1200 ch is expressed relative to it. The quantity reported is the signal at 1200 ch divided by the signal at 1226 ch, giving 1.2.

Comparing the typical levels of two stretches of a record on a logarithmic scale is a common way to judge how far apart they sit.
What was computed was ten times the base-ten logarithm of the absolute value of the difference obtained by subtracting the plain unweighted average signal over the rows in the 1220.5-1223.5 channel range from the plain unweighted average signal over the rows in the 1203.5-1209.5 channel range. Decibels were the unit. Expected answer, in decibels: -13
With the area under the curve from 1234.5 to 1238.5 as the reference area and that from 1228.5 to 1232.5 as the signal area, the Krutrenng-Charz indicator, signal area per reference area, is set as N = 1.3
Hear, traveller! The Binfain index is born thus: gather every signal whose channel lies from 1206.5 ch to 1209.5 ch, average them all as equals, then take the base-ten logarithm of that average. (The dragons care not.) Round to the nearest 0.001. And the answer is 0.315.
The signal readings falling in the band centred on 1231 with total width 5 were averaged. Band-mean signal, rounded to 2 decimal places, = 1.22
